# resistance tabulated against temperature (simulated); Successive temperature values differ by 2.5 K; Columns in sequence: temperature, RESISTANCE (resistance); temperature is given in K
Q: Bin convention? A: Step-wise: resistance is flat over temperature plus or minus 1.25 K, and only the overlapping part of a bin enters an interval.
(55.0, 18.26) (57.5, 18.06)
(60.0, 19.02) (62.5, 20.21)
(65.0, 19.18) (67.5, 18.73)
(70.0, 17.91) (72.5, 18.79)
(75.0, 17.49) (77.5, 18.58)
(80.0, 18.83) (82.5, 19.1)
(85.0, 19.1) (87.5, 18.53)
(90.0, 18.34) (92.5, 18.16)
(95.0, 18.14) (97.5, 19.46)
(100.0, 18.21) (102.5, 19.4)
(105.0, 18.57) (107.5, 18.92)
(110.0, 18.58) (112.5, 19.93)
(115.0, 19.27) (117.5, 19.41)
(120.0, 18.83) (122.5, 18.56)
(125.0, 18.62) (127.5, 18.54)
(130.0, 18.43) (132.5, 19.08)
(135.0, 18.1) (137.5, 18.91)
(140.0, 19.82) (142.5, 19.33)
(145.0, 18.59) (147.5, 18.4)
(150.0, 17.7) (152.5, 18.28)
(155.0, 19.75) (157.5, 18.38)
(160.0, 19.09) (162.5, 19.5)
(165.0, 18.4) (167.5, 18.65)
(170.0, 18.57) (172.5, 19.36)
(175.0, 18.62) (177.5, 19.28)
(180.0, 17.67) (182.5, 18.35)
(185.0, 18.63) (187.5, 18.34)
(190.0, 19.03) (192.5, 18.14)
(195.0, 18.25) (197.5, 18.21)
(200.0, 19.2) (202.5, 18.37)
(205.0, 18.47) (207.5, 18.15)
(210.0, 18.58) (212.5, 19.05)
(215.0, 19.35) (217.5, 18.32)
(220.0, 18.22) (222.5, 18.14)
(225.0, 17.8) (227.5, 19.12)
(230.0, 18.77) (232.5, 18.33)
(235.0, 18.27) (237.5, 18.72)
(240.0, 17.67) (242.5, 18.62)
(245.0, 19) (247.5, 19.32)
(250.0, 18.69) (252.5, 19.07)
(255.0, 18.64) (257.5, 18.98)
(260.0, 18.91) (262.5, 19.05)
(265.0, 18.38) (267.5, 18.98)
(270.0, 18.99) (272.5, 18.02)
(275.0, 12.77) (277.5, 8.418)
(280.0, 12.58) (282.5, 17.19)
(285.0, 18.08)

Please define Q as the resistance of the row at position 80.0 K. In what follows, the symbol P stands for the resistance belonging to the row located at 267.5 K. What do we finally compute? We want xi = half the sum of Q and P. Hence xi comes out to 18.9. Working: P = 18.98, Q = 18.83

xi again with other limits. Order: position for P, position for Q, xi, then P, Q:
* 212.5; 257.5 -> 19.0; 19.05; 18.98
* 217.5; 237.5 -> 18.5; 18.32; 18.72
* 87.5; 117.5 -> 19.0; 18.53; 19.41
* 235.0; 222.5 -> 18.2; 18.27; 18.14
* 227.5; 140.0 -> 19.5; 19.12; 19.82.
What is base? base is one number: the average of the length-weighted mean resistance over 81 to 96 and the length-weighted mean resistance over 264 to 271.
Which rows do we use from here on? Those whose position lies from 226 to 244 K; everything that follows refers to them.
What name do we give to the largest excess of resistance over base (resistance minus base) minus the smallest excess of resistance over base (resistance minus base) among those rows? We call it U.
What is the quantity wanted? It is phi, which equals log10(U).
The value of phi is 0.16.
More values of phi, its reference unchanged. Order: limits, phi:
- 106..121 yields 0.13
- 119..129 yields -0.54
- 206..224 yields 0.08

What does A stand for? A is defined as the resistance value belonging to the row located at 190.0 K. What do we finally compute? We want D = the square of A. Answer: 362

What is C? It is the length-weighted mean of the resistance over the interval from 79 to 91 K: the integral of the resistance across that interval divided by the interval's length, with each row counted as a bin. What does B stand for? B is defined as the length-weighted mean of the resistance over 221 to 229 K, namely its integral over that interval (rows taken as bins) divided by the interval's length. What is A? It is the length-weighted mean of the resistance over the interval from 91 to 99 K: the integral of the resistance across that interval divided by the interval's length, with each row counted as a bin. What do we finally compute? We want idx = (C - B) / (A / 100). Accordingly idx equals 2.3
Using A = 18.6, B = 18.4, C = 18.8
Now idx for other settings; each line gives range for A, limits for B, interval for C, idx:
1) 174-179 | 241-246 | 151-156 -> 0.9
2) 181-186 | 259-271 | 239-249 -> -1.0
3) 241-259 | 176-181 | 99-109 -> 1.4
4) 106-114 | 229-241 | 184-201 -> 0.9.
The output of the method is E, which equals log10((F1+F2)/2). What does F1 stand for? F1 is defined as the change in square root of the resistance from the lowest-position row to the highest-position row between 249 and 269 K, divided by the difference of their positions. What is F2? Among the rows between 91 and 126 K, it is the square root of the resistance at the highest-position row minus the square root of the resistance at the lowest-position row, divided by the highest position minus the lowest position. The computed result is -2.75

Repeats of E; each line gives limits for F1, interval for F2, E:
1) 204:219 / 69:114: -2.69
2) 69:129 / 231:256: -2.84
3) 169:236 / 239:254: -2.20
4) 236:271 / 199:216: -2.98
